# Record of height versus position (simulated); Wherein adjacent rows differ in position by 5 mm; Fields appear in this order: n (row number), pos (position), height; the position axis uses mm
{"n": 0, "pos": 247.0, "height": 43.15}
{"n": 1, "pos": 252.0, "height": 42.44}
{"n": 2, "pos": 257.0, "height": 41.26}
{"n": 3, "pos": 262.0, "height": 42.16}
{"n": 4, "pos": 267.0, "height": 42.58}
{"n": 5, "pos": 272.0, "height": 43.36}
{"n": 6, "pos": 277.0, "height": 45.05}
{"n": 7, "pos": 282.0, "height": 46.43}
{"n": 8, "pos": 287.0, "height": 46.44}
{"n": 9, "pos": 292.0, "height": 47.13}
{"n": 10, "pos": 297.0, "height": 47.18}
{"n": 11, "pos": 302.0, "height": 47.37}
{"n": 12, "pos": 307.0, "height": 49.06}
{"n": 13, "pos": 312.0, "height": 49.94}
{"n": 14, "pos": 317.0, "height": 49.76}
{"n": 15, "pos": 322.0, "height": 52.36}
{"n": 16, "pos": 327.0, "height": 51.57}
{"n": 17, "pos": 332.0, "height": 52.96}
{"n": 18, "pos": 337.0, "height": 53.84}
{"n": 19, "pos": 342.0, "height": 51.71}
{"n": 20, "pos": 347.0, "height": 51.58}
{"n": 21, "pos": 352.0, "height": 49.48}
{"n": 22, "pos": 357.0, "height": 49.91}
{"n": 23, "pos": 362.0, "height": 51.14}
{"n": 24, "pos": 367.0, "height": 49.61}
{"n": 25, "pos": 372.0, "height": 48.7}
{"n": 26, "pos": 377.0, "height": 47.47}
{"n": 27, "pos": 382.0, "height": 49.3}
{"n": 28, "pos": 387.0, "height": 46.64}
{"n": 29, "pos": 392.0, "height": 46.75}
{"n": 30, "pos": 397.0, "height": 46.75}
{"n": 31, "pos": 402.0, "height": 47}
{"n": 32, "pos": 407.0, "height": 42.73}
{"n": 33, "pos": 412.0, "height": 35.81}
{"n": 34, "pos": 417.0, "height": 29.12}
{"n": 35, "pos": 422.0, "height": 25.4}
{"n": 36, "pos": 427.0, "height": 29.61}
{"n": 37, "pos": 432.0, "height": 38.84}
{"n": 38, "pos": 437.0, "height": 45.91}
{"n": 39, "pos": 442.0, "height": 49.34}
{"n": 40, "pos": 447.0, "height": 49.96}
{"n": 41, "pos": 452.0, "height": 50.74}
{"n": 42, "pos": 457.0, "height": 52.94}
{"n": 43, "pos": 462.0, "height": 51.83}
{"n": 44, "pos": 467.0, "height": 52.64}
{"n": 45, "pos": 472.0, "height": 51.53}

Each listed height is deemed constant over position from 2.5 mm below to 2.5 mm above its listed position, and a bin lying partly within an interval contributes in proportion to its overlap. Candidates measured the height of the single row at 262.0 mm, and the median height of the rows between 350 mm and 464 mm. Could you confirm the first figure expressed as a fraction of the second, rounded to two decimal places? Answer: 0.89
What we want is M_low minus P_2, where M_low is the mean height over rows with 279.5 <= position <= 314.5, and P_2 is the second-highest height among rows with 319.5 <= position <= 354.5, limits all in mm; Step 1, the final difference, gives -5.3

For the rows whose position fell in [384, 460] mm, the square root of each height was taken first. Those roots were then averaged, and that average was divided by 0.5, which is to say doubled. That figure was 13.0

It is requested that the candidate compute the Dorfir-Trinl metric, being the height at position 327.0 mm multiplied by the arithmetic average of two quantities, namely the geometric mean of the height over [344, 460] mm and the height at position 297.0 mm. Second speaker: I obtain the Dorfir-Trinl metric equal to 2356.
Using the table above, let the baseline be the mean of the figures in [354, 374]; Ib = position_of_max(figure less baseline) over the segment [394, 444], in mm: 442.0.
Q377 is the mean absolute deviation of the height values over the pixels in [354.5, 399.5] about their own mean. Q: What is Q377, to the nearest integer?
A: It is 1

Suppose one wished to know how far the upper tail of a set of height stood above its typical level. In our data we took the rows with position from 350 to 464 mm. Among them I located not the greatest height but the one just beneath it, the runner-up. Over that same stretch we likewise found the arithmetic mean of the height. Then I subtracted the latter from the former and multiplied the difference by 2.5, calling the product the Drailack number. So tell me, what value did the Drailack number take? 17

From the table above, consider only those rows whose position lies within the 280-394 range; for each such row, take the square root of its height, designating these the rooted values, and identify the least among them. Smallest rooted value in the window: 6.81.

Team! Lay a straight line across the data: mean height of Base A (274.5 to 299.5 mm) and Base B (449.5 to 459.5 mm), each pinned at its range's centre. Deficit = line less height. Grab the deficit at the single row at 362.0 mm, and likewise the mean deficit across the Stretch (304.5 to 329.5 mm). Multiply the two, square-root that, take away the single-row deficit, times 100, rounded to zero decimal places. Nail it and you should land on 495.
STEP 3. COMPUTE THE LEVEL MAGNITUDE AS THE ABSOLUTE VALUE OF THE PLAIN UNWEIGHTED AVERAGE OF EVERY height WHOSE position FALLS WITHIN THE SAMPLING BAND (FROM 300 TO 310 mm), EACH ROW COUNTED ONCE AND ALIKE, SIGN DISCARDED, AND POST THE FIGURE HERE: 48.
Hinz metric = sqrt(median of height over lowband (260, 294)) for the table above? 6.71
